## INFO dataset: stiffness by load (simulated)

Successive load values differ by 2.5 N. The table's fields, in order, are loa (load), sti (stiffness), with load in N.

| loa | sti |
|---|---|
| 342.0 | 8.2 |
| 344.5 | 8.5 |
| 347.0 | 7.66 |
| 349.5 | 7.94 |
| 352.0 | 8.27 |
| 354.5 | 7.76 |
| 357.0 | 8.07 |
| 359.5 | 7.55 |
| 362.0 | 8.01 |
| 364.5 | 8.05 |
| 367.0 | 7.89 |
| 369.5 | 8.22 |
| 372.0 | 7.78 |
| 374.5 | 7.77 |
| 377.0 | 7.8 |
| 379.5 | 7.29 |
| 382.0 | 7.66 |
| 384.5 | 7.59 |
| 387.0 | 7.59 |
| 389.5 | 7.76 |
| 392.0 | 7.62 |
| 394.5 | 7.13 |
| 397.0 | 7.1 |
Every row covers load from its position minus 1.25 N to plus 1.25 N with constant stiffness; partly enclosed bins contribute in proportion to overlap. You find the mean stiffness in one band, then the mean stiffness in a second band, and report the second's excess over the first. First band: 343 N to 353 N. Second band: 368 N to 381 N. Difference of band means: -0.32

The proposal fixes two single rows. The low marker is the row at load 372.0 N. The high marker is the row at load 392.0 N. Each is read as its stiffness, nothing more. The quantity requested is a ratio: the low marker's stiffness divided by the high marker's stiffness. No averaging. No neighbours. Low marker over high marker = 1.02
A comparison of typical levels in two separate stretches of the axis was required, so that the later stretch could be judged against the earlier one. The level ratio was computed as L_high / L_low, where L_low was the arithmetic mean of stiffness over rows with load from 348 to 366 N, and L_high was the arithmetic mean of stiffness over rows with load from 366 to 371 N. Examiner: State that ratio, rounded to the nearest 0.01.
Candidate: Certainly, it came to 1.01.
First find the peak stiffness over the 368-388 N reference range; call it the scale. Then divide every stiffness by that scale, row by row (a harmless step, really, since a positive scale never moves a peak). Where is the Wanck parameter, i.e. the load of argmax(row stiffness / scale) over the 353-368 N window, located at 357.0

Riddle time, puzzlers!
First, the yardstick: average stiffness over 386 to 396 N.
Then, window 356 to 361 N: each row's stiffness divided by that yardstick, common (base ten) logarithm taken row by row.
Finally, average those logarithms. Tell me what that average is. 0.016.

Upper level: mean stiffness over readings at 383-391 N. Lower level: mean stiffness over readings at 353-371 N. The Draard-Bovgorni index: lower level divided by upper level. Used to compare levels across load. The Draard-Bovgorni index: 1.04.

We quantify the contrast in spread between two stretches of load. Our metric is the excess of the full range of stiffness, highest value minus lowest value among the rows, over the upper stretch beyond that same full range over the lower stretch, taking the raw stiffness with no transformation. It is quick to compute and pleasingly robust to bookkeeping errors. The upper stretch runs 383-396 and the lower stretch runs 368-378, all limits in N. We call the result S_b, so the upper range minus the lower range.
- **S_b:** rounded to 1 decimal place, 0.2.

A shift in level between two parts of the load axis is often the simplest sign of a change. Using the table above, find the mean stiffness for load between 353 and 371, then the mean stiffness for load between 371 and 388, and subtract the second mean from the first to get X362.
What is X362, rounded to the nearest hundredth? 0.30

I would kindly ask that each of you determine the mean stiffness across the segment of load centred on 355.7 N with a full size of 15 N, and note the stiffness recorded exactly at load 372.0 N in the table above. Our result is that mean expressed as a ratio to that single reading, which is 1.02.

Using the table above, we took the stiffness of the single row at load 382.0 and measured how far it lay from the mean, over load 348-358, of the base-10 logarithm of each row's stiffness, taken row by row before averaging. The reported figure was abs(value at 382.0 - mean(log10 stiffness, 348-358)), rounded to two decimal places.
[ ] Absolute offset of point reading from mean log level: 6.76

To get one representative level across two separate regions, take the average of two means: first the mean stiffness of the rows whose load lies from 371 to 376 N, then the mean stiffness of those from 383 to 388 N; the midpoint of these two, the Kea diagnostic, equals 7.68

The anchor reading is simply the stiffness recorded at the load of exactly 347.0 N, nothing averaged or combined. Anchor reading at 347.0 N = 7.66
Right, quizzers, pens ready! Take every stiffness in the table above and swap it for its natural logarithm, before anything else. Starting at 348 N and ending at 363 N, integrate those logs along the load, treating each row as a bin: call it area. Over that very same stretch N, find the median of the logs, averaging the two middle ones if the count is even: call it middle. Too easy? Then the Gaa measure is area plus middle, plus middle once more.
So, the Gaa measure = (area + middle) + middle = 35.2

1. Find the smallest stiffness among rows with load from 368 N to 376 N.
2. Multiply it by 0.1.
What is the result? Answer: 0.777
